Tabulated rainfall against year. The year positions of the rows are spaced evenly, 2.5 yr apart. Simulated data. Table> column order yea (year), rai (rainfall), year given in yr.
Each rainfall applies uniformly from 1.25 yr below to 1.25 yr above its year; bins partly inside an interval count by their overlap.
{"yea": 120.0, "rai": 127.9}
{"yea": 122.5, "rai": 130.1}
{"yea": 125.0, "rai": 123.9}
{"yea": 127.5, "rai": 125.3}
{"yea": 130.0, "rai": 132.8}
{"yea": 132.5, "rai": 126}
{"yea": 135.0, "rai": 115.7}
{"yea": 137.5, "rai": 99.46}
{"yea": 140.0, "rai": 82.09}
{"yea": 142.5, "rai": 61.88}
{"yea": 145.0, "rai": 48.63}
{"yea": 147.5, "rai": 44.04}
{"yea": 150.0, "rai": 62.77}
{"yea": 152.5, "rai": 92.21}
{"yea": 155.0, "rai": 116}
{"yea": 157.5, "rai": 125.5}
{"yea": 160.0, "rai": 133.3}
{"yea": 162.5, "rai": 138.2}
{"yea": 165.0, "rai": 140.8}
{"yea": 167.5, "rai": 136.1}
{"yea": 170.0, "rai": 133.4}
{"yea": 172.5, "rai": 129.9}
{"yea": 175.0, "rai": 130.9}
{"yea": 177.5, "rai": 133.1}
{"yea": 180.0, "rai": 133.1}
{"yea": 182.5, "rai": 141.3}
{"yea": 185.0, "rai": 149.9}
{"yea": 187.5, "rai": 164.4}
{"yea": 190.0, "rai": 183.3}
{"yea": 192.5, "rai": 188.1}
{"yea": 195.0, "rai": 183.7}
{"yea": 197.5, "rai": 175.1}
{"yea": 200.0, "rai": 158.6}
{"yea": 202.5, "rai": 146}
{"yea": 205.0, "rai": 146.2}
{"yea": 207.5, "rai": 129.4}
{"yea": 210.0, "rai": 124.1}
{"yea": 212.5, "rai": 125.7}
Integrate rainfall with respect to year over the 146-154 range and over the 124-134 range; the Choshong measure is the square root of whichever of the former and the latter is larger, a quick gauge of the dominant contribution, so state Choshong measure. 36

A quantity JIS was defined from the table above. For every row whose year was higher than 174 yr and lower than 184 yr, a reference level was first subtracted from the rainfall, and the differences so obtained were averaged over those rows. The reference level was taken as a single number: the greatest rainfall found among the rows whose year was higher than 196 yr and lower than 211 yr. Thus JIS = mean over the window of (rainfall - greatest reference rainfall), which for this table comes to -40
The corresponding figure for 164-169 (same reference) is -37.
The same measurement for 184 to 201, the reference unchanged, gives -3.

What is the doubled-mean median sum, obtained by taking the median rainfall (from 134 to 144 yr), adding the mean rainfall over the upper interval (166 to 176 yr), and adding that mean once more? 356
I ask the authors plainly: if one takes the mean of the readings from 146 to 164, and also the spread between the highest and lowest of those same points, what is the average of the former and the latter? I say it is 98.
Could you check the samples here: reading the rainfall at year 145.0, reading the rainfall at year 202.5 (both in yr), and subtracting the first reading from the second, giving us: 97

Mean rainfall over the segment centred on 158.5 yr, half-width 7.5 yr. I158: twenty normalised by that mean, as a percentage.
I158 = 16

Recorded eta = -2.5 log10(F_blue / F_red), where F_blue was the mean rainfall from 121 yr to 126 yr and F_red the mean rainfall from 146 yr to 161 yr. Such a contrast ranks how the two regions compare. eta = -0.3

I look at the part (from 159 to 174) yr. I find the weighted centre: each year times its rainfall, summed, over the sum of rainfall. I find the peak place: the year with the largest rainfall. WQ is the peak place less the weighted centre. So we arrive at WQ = -1.2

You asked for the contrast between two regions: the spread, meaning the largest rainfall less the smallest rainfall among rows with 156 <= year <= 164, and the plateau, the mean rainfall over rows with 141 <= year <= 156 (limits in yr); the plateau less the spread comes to 58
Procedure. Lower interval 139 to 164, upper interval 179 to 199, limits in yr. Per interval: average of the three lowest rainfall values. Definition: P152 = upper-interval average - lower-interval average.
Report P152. 90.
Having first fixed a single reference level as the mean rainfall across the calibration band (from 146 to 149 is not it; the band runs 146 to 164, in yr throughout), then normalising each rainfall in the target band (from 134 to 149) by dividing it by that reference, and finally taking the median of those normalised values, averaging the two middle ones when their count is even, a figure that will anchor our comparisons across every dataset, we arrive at 0.71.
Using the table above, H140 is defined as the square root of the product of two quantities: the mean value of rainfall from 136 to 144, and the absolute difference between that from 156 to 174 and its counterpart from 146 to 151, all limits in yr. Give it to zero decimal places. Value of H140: 81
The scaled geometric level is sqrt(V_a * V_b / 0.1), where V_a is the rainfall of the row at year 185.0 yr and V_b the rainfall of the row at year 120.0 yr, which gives 438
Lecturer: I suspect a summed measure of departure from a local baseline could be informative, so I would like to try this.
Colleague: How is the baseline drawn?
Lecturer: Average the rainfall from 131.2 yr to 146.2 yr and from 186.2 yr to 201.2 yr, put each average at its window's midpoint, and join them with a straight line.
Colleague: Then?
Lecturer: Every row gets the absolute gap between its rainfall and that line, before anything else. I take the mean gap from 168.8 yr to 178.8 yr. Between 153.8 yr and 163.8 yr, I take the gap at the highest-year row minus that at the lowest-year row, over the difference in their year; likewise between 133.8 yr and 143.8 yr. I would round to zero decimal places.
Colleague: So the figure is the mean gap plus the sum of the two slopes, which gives 14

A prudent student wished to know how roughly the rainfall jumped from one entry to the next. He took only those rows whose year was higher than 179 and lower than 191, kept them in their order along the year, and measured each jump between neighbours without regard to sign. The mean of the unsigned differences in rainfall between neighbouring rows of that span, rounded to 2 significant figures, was 13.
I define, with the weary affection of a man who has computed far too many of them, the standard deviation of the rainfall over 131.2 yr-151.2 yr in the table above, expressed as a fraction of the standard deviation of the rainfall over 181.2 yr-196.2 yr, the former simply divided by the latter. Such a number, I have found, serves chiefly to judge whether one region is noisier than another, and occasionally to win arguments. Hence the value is 1.6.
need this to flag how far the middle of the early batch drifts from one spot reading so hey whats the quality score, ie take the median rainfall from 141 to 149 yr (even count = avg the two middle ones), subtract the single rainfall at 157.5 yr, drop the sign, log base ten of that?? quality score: 1.89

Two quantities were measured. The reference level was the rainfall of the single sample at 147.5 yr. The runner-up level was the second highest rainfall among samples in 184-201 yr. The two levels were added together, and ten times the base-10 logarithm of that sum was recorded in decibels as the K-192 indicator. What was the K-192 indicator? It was 23.6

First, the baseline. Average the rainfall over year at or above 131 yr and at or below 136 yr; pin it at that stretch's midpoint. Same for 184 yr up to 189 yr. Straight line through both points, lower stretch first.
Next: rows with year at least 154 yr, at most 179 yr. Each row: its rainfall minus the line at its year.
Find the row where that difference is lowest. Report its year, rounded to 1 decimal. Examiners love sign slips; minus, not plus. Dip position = 155.0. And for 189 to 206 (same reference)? 205.0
